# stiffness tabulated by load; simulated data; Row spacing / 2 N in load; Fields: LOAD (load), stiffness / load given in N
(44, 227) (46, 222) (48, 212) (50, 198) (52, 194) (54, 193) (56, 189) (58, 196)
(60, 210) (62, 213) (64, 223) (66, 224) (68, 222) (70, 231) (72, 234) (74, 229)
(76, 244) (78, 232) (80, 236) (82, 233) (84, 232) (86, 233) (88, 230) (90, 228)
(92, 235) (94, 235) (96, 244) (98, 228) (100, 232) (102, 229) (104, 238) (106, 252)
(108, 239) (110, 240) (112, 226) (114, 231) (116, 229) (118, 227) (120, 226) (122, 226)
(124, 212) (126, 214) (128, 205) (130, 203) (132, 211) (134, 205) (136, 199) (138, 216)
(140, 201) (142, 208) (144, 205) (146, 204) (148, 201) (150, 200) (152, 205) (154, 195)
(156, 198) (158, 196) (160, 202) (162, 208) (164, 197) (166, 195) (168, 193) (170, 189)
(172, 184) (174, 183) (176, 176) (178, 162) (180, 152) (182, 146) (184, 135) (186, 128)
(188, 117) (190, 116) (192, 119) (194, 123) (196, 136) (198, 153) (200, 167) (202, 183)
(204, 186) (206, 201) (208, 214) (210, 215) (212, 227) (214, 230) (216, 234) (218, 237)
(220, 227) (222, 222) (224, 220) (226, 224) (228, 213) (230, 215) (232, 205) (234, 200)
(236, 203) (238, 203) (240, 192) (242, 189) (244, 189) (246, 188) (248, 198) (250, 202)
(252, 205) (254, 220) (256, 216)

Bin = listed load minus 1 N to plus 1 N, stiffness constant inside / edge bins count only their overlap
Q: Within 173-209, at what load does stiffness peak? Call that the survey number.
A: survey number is 208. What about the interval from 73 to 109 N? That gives 106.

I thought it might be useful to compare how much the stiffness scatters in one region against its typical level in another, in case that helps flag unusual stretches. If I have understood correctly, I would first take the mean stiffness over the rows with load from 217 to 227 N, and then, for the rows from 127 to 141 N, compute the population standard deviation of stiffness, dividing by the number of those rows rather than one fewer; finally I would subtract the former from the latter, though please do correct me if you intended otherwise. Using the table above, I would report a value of -221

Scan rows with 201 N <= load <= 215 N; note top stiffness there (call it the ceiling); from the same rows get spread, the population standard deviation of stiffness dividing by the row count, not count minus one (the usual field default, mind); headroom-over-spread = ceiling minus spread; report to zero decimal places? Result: 213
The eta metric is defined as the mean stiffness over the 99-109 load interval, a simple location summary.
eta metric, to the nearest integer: 238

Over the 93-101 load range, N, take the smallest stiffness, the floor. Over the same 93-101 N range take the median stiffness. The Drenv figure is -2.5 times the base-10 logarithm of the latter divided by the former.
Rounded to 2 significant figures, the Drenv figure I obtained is -0.026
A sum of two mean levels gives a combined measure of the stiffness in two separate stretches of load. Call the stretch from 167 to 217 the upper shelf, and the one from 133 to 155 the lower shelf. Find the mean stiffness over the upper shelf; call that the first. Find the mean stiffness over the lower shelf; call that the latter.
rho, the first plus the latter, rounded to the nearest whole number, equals 374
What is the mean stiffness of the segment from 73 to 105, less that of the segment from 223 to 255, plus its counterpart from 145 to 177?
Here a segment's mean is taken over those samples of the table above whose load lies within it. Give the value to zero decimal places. 225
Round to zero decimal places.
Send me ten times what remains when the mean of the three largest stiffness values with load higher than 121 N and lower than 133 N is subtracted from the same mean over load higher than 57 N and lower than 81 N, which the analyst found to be 207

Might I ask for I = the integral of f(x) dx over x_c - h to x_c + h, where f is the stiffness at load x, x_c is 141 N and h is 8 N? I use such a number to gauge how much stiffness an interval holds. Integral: 3278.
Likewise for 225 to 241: 3310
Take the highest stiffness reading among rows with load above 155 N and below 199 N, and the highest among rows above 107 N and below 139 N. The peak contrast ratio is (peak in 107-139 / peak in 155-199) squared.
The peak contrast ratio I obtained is 1.33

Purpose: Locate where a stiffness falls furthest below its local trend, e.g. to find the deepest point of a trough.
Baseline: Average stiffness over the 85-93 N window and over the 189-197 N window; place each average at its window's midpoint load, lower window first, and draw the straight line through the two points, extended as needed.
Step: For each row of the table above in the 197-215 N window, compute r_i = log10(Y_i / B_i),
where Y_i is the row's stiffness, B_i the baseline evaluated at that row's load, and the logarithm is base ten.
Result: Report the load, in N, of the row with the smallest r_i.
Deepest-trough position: 198 N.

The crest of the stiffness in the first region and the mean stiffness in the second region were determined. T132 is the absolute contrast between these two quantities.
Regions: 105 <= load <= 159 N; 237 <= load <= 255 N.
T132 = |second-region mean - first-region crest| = 54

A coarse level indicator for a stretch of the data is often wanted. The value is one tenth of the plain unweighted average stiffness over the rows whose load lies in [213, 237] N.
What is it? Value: 21.9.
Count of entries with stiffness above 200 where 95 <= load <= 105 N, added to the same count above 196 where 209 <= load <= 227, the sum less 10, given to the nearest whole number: 4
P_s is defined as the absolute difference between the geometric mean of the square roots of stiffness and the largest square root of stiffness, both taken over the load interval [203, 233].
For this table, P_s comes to 0.64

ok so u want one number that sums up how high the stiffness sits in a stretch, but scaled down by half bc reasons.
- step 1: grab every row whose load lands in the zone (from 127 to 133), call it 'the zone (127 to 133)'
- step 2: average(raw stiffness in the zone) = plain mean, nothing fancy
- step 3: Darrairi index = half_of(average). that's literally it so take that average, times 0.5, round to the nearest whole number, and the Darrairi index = 103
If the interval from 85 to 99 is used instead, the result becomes 117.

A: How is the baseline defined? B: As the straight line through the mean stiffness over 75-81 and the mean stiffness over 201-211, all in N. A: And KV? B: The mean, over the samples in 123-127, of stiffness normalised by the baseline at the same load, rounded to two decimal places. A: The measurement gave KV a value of 0.95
